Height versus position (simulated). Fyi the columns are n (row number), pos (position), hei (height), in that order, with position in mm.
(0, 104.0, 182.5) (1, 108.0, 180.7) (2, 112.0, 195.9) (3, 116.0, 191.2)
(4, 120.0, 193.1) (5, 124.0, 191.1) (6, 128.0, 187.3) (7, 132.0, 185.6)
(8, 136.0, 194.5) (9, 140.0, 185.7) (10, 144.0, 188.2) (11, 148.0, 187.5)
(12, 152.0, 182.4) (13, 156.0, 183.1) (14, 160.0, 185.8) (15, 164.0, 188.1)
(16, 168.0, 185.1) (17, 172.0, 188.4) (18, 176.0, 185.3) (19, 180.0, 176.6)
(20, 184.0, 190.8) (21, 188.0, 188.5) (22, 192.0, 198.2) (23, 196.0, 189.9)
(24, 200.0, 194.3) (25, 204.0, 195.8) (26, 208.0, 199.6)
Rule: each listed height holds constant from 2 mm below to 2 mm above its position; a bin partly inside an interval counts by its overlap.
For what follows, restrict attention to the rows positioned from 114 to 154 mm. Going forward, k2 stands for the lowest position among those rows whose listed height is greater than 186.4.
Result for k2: 116.0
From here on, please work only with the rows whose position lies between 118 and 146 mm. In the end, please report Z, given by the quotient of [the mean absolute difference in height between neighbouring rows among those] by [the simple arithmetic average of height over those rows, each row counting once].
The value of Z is 0.024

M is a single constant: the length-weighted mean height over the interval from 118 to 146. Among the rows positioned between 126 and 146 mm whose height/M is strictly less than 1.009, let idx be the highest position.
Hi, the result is 144.0 mm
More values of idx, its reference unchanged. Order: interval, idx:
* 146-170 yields 168.0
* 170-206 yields 196.0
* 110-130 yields 128.0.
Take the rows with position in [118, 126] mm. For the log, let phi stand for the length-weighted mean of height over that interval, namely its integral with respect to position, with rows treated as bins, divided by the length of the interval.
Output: 192.1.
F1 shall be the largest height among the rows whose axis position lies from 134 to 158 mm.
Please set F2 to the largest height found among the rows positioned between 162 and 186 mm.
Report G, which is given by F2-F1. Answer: -3.7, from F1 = 194.5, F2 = 190.8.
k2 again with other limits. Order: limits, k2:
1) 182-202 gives 184.0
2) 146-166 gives 148.0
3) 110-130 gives 112.0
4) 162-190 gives 164.0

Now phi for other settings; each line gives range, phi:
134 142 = 190.1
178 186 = 183.7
